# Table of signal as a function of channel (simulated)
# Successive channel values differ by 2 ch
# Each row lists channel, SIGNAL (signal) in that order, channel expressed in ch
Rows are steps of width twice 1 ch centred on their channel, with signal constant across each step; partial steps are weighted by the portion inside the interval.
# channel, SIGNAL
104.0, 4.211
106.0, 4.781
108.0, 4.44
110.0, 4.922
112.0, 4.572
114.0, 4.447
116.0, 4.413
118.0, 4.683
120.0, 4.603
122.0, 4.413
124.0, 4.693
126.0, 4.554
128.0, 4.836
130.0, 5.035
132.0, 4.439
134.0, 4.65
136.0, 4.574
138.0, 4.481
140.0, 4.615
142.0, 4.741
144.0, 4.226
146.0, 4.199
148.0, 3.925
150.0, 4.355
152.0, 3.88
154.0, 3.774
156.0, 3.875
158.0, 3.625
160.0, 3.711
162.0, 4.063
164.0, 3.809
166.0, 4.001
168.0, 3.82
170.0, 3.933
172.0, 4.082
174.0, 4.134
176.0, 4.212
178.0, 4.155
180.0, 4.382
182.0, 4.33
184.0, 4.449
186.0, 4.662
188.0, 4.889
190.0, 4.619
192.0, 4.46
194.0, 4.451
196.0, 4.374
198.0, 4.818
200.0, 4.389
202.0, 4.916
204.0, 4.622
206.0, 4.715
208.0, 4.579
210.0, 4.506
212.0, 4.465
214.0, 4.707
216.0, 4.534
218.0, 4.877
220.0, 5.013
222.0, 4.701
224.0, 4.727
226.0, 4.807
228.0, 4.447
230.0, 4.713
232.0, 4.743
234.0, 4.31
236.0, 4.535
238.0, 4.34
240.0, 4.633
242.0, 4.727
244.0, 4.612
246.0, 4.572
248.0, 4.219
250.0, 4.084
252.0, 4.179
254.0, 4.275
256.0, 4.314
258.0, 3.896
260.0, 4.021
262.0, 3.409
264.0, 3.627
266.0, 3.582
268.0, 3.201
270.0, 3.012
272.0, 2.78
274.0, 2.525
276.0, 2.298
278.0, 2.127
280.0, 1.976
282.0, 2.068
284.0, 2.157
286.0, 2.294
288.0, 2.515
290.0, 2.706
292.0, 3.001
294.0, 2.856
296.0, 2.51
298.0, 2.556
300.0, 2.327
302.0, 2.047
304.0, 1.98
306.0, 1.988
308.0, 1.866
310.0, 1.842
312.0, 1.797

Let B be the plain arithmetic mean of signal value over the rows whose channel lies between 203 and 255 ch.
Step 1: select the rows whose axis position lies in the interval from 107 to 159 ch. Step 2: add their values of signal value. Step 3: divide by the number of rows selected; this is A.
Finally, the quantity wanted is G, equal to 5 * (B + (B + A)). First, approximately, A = 4.42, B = 4.6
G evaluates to 68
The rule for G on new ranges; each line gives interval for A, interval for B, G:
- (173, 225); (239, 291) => 57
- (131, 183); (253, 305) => 49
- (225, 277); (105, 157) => 65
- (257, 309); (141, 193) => 55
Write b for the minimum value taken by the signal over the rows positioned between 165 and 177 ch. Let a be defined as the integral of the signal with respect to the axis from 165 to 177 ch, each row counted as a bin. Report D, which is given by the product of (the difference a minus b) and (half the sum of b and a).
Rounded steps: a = 48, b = 3.82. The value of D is 1162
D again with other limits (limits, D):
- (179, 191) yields 1485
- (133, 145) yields 1480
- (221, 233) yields 1574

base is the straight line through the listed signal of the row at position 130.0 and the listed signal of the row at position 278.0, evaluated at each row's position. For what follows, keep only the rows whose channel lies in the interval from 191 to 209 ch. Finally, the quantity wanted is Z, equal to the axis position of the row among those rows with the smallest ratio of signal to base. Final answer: 192.0 ch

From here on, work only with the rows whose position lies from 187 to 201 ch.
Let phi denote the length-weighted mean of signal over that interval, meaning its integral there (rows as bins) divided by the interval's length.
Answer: 4.57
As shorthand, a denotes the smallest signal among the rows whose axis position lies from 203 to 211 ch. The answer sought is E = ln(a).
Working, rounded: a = 4.506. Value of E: 1.51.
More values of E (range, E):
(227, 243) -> 1.46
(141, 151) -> 1.37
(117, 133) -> 1.48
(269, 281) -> 0.68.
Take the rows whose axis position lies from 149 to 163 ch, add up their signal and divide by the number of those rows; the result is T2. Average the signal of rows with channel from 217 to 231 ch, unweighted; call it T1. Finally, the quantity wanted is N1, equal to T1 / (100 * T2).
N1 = 0.0122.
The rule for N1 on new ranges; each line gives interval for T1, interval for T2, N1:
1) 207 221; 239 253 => 0.0105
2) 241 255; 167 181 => 0.0107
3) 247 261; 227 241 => 0.0091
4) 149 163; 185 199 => 0.0085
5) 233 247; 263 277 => 0.0151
